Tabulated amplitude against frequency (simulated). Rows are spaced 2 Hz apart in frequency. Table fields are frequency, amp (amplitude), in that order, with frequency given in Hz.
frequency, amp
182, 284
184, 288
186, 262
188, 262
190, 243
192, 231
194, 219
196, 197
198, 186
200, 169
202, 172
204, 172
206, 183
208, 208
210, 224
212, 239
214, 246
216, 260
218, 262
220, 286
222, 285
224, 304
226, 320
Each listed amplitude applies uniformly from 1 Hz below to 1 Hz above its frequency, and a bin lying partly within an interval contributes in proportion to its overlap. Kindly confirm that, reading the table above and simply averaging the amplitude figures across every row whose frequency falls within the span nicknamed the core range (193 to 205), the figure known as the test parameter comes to 186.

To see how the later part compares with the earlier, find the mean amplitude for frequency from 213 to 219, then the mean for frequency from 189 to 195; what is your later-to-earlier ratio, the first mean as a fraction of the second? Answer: 1.1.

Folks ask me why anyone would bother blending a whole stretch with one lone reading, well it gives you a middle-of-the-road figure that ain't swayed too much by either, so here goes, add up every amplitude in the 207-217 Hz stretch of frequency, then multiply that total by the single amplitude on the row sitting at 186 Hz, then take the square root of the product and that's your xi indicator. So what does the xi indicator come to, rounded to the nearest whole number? 555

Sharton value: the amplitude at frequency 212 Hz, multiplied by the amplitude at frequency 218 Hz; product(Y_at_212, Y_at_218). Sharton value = 62618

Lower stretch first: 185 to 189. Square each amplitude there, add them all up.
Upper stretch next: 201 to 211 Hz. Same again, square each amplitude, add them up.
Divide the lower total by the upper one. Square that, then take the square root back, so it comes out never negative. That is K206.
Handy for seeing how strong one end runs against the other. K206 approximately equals 0.74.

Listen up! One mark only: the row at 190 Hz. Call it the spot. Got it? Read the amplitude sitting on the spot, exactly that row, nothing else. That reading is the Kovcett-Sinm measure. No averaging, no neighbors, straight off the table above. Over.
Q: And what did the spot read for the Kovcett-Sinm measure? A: 243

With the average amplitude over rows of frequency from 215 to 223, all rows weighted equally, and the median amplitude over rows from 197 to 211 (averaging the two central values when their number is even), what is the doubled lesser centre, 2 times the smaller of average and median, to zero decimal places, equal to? 366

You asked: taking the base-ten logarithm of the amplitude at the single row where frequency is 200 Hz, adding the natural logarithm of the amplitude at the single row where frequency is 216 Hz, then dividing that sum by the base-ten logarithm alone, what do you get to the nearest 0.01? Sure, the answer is 3.50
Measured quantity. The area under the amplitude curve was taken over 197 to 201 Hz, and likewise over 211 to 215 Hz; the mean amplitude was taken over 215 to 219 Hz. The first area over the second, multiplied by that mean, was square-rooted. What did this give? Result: 13.8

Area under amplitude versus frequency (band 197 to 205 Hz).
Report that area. 1398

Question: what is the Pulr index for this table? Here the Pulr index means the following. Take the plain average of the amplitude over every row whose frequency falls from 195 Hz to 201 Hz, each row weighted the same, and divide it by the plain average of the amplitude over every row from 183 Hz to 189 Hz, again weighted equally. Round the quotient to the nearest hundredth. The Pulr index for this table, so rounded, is 0.68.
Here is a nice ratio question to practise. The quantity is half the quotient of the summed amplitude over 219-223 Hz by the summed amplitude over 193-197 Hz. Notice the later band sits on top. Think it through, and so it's 0.7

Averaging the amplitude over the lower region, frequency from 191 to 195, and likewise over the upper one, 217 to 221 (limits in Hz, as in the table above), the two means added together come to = 499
